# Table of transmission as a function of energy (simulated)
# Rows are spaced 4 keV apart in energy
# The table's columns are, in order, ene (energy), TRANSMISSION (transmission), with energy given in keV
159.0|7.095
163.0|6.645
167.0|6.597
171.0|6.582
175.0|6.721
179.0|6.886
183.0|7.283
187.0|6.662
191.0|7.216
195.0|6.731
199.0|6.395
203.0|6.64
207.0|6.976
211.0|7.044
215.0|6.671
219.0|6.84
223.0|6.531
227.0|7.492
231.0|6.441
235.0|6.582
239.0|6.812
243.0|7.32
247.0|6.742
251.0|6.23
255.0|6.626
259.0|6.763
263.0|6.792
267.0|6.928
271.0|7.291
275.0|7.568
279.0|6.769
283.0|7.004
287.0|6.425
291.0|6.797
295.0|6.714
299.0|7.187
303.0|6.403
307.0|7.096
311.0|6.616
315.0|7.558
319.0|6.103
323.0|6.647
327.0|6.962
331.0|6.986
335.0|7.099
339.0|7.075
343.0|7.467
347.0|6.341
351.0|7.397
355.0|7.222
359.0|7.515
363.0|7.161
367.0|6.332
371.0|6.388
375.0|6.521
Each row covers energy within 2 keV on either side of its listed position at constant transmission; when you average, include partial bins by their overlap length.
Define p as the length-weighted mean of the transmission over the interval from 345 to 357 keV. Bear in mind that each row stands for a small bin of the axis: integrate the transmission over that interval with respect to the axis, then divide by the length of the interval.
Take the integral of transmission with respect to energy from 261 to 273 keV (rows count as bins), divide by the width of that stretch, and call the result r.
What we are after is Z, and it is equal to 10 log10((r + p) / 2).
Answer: 8.45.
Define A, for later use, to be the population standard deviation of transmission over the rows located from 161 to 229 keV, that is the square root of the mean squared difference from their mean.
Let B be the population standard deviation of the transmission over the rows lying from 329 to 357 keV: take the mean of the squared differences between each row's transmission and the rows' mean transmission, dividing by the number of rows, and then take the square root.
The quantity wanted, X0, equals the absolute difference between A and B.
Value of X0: 0.06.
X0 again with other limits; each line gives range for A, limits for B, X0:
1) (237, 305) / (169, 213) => 0.07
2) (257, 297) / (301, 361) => 0.13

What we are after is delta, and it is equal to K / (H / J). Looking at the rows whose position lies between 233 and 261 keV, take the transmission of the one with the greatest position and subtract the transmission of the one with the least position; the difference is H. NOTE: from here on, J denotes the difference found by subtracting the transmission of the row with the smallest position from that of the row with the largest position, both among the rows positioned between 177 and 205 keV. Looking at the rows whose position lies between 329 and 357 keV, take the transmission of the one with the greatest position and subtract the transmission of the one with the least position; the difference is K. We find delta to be -0.32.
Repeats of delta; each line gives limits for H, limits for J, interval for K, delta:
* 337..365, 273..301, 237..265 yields 0.09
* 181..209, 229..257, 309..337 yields -0.29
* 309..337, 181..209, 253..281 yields -0.09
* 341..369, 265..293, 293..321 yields -0.07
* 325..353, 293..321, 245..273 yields -0.77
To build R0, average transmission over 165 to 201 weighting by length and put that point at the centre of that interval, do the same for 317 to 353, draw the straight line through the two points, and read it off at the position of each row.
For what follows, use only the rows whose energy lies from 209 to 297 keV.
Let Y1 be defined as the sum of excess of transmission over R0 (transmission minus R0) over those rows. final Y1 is 0.0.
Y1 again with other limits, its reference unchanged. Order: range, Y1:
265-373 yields 1.1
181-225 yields 0.2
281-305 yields -0.7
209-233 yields 0.1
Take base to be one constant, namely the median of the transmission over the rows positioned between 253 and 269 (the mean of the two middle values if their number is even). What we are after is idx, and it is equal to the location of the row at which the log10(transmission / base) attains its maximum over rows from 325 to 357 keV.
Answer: 343.0 keV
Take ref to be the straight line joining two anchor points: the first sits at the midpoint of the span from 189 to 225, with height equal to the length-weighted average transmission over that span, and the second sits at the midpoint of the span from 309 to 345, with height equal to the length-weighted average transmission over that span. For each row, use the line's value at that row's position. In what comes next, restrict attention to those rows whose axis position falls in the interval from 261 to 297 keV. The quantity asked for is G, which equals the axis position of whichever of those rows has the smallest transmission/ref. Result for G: 287.0 keV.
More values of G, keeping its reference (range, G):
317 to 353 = 319.0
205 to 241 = 231.0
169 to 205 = 199.0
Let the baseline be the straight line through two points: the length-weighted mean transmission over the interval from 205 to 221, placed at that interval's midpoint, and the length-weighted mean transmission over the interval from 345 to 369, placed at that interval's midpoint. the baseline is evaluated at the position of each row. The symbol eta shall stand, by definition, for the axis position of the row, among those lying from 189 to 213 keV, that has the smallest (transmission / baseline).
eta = 199.0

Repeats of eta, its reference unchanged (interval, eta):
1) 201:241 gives 231.0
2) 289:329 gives 319.0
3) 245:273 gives 251.0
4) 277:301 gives 287.0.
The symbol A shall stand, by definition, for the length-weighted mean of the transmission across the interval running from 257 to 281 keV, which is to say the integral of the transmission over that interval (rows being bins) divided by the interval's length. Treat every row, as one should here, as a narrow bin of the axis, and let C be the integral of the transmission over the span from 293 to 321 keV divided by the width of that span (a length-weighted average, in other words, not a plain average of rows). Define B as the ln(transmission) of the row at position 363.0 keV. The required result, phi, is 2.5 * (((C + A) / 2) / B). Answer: 8.78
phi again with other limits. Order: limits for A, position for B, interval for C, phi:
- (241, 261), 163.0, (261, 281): 9.11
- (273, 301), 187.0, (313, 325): 9.03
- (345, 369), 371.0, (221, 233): 9.31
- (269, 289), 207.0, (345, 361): 9.09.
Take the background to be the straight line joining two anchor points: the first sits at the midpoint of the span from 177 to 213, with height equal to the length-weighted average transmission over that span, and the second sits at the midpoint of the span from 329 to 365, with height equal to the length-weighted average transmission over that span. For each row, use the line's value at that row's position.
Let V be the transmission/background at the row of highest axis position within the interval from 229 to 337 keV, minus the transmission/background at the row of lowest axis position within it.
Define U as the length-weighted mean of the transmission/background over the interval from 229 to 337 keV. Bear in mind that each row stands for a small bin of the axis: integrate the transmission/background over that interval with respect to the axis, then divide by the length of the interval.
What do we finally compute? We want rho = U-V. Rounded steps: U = 0.972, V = 0.07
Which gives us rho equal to 0.90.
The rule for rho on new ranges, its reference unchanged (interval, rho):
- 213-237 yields 0.99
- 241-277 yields 0.96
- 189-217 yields 1.07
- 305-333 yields 0.99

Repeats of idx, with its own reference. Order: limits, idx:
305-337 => 315.0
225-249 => 227.0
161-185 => 183.0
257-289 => 275.0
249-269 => 267.0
